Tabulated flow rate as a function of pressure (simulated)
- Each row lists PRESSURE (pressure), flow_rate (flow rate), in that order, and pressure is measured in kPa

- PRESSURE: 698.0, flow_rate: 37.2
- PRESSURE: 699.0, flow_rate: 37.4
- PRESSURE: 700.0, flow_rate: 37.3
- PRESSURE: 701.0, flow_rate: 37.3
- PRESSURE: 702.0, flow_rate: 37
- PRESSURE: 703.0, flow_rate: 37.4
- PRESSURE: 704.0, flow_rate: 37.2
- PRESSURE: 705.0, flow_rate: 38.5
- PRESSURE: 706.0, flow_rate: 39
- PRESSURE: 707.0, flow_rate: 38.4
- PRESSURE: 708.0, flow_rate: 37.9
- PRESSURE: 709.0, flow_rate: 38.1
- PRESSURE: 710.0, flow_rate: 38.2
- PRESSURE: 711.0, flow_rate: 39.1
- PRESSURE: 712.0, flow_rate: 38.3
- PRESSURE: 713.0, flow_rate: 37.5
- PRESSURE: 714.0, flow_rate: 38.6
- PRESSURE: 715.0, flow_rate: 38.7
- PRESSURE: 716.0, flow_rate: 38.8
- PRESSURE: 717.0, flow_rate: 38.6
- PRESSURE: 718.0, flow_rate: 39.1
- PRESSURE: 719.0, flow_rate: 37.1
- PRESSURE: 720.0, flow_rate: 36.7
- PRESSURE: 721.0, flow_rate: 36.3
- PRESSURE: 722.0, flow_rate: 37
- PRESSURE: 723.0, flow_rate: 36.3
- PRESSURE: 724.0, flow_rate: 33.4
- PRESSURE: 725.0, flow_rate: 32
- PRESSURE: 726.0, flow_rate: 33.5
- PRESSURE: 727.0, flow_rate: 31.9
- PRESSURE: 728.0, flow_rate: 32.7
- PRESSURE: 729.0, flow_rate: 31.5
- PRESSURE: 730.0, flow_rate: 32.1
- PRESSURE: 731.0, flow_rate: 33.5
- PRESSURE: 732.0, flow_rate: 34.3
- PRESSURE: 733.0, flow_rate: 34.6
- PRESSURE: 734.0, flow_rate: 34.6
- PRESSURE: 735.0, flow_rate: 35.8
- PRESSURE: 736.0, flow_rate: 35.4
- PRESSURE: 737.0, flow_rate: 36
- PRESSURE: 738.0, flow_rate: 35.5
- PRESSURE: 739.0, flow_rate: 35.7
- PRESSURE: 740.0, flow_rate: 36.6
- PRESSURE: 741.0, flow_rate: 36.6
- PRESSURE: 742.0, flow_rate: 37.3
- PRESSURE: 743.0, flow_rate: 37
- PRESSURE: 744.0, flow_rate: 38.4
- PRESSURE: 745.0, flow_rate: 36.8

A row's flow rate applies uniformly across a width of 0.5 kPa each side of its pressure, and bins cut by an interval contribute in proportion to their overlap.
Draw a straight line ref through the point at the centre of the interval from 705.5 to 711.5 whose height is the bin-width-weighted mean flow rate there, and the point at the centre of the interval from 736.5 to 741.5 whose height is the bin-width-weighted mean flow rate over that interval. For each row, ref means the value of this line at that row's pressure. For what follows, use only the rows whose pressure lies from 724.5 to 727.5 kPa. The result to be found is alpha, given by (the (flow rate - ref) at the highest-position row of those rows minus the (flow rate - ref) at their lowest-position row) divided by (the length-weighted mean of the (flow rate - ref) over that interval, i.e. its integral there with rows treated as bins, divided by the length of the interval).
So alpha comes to 0.0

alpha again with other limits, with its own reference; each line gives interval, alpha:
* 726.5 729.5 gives 0.0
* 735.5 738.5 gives -0.4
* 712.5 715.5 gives 5.6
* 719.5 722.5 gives -0.6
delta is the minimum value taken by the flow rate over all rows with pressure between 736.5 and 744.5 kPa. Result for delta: 35.5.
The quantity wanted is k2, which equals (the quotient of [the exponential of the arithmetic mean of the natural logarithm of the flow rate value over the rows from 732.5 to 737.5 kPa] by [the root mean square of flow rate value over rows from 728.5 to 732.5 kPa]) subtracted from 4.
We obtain 2.93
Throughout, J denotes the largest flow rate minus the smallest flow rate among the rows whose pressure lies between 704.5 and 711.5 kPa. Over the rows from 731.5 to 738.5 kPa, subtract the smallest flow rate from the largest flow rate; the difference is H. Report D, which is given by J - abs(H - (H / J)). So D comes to 0.92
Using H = 1.7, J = 1.2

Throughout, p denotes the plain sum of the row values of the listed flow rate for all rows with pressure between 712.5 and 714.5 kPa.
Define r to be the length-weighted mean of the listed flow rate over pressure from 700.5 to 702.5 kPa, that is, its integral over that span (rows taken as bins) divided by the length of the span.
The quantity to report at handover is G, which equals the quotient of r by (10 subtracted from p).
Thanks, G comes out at 0.56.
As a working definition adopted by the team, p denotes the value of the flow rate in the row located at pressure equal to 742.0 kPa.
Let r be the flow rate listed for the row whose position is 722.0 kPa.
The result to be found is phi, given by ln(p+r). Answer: 4.31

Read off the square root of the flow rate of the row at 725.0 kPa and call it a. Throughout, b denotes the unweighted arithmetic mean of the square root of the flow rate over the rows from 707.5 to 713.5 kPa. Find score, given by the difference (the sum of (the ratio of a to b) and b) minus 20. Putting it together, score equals -12.9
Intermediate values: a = 5.66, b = 6.18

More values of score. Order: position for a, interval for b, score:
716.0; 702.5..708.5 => -12.8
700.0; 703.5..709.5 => -12.8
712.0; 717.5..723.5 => -12.9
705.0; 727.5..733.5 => -13.2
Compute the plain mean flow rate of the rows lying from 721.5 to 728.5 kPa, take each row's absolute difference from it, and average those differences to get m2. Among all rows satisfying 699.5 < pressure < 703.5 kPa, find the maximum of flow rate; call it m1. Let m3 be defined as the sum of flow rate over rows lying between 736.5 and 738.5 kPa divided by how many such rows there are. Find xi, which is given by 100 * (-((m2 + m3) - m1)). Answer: 4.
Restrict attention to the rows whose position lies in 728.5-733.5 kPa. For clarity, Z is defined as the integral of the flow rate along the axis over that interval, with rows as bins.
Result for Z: 166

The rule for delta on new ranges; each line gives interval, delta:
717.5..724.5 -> 33.4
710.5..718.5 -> 37.5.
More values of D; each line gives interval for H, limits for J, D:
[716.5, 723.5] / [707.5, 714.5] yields 0.55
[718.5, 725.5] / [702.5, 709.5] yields -0.47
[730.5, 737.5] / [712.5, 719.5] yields 0.75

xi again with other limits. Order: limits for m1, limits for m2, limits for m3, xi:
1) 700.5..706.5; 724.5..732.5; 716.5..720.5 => 31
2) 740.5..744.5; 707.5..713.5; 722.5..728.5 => 475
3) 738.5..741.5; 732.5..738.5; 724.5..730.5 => 384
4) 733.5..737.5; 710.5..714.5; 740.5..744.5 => -180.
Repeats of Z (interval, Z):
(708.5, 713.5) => 191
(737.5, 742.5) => 182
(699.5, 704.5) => 186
